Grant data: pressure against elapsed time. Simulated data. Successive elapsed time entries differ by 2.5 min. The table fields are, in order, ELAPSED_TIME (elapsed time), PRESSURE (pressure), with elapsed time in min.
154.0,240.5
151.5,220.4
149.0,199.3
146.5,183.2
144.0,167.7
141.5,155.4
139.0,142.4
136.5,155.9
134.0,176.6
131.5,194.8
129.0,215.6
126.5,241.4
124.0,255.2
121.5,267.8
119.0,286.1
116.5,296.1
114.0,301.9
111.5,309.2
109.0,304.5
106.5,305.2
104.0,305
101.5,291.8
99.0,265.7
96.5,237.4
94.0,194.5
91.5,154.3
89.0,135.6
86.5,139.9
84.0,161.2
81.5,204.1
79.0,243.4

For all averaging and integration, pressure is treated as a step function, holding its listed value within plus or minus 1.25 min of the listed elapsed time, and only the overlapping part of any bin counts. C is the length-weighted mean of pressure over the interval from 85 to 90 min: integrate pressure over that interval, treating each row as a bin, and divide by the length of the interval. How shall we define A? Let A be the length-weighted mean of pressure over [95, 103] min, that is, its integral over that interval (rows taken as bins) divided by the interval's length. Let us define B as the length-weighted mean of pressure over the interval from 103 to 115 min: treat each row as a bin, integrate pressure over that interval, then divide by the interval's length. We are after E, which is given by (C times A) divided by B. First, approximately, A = 264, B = 305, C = 139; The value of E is 120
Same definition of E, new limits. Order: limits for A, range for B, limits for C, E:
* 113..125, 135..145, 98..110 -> 534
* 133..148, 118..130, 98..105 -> 186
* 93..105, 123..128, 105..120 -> 317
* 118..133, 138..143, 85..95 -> 250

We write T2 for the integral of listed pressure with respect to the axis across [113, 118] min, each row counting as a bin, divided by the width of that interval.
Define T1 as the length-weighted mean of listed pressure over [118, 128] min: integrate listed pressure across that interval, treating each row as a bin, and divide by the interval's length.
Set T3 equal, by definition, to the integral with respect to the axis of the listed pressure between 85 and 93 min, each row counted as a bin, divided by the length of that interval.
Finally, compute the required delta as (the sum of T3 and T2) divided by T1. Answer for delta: 1.7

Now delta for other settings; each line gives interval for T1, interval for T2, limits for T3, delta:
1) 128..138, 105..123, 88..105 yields 2.8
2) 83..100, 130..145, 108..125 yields 2.5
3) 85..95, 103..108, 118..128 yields 3.6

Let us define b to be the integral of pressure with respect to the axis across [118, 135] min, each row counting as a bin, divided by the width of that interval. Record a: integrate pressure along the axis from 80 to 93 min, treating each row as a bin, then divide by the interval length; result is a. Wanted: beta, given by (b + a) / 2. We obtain 198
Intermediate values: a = 161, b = 234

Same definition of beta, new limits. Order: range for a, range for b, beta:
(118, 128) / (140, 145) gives 211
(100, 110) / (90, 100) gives 255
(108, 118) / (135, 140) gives 227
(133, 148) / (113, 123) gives 225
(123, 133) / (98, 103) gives 253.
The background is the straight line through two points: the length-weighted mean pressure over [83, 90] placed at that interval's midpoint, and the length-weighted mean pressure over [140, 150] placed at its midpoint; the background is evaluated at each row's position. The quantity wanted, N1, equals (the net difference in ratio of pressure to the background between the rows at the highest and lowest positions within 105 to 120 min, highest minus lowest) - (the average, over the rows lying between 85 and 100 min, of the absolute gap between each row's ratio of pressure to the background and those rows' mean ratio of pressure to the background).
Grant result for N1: -0.48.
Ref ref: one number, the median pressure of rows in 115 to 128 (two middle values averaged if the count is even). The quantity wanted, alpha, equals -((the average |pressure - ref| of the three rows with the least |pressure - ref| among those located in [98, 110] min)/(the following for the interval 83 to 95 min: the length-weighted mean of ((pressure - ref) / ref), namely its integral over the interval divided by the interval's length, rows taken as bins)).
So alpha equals 50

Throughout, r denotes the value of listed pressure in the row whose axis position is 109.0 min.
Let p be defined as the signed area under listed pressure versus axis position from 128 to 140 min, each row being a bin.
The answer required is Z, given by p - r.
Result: 1819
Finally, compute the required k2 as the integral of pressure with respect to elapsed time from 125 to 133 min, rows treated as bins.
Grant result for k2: 1737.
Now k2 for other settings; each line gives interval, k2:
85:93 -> 1163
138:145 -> 1086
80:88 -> 1358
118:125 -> 1887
